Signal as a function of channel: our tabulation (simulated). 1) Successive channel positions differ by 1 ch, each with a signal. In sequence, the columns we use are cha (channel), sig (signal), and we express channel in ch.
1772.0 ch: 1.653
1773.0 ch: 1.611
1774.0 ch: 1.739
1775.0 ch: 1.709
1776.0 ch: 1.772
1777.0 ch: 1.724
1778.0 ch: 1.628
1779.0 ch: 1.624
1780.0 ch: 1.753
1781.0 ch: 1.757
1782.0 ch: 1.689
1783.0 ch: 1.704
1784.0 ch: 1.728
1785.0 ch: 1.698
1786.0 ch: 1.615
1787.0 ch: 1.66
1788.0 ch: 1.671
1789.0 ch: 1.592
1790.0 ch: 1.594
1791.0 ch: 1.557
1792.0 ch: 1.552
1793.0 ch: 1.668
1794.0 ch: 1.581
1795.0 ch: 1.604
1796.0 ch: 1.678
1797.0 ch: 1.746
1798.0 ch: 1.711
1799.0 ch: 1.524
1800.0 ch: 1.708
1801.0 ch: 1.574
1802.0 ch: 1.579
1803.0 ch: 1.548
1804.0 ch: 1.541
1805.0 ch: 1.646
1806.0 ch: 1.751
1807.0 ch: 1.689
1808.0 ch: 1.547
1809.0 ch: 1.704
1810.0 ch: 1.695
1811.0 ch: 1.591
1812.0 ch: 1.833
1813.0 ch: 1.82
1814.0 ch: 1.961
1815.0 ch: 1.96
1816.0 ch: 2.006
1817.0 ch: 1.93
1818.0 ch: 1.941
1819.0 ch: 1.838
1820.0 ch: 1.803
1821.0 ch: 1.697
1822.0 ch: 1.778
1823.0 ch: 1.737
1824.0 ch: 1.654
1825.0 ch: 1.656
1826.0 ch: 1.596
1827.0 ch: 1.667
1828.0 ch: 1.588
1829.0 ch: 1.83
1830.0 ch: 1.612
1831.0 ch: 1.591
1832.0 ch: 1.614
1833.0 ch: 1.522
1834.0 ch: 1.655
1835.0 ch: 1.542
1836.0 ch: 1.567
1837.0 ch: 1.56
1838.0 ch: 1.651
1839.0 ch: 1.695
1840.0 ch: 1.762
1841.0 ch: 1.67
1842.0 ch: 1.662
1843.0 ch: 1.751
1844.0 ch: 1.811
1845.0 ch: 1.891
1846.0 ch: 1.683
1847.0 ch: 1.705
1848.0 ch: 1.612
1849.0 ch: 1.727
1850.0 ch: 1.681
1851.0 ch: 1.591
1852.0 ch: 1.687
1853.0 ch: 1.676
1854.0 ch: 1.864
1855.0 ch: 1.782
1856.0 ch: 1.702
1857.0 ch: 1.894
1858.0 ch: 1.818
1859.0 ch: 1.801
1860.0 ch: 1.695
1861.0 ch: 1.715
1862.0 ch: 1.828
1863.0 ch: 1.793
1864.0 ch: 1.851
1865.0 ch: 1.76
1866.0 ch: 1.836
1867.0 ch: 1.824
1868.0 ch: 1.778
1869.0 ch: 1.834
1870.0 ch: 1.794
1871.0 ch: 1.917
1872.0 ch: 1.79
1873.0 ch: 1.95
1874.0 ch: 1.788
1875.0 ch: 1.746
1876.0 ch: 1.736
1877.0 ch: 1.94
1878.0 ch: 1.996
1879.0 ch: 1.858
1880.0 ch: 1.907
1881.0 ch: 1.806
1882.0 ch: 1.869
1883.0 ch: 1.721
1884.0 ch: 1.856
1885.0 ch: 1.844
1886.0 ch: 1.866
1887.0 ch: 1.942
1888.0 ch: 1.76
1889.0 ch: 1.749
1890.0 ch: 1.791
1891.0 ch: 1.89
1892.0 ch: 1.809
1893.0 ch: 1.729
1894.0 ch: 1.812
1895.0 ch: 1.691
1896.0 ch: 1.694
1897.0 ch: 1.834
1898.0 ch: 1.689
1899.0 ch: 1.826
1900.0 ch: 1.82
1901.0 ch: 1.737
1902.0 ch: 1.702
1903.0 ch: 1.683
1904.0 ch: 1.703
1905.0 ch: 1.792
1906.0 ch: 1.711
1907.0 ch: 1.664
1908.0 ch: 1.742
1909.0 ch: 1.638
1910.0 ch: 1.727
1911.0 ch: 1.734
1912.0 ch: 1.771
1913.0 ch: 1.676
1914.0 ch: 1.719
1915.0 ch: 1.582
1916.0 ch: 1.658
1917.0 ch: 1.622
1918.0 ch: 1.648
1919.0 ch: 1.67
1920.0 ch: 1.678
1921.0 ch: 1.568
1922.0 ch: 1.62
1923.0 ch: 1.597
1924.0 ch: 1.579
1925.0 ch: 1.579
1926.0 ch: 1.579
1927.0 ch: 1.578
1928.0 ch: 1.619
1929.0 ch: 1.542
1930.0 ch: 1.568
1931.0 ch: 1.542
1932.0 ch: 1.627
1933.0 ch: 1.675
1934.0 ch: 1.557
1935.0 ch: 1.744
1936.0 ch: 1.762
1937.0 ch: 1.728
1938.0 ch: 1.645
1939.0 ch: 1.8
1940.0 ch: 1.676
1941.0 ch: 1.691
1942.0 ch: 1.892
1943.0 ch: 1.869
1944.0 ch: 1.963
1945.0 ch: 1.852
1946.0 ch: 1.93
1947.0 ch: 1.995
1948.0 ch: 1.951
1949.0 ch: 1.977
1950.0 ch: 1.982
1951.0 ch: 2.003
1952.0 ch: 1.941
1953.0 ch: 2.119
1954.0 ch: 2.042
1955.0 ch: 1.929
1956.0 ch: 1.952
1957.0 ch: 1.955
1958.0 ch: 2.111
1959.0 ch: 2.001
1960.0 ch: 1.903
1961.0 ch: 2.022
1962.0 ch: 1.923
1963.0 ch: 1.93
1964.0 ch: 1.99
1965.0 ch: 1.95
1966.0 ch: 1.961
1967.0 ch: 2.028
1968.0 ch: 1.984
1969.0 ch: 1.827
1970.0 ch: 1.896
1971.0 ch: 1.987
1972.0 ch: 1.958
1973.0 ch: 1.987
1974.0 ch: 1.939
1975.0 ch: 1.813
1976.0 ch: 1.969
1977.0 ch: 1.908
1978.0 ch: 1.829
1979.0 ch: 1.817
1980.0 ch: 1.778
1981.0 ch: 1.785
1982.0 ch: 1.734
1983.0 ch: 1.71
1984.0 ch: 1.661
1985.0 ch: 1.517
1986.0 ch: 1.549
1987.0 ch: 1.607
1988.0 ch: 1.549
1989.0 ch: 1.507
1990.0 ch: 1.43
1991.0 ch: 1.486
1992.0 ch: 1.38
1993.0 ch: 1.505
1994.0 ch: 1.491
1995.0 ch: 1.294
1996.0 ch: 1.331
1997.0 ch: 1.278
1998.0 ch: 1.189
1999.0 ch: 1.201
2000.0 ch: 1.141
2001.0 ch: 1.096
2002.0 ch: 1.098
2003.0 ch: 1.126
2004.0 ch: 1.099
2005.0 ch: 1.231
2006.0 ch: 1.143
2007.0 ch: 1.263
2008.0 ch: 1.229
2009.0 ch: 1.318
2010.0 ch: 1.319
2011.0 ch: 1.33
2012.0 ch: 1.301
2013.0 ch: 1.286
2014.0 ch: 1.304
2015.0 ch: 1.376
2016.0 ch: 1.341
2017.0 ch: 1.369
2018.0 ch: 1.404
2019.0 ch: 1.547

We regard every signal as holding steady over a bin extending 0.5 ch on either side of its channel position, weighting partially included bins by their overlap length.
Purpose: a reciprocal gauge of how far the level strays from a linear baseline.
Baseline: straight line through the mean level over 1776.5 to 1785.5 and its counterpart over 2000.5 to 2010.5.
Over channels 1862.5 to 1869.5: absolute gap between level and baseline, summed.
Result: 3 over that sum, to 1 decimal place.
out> 1.4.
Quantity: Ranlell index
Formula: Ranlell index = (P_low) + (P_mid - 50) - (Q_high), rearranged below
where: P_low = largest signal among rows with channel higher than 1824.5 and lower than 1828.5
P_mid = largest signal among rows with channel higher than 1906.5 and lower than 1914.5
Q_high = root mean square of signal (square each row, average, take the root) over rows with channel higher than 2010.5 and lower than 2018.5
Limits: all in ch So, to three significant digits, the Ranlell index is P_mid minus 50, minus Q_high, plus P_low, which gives -47.9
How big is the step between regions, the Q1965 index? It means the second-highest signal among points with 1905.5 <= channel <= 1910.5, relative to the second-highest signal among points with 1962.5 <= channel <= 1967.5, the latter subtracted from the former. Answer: -0.26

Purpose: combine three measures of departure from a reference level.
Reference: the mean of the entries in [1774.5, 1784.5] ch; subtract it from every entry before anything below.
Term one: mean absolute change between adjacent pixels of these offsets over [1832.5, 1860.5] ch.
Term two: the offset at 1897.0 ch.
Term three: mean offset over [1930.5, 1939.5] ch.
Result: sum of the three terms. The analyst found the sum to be 0.17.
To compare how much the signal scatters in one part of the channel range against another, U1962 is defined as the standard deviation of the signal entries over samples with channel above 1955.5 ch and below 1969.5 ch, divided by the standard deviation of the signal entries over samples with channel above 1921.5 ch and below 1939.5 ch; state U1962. 0.83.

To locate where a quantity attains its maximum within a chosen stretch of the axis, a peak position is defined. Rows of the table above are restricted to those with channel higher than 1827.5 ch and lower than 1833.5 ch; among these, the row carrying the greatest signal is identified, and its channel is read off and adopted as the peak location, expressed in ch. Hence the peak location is 1829.0 ch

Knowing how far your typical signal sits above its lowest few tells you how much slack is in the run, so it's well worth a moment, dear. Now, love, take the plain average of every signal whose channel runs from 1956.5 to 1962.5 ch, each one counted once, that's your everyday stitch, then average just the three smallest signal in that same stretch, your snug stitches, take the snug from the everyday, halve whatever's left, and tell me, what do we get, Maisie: 0.029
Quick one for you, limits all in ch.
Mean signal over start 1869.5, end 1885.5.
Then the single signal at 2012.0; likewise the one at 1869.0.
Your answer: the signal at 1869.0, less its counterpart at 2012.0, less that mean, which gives -1.31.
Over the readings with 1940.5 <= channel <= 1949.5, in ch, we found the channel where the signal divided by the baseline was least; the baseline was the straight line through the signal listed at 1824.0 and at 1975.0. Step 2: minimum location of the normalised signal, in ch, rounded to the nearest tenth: 1941.0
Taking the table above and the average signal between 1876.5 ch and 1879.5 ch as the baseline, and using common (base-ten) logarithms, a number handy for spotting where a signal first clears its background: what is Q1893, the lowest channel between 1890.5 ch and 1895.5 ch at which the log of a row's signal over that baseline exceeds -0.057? 1891.0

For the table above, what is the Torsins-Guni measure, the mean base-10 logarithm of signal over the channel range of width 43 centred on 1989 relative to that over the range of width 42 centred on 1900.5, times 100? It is 73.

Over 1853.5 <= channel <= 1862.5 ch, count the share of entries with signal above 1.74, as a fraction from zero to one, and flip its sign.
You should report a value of -0.67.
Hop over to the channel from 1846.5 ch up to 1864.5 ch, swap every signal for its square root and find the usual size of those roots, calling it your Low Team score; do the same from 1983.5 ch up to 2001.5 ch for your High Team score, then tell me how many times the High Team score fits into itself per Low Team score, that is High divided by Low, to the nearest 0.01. 0.89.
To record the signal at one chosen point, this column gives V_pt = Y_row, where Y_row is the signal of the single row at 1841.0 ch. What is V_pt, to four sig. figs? 1.670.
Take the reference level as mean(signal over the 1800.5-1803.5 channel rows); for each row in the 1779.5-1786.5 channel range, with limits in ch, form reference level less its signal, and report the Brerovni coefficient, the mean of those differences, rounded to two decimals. -0.14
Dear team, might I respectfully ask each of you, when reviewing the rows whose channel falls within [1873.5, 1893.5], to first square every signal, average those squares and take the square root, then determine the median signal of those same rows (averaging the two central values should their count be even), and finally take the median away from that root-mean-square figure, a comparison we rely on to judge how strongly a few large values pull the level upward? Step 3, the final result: 0.005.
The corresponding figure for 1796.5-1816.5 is 0.013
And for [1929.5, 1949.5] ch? 0.025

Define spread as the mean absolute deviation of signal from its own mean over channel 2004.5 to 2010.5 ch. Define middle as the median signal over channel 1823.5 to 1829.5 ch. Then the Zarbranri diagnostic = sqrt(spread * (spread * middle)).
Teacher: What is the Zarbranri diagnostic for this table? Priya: 0.064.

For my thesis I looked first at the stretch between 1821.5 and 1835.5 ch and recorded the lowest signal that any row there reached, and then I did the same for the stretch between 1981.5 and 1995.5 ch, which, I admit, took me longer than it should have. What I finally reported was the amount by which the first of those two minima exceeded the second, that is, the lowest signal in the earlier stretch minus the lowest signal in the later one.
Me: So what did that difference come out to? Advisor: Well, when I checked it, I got 0.23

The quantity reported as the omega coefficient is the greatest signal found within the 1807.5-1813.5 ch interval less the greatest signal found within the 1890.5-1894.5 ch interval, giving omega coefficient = -0.1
